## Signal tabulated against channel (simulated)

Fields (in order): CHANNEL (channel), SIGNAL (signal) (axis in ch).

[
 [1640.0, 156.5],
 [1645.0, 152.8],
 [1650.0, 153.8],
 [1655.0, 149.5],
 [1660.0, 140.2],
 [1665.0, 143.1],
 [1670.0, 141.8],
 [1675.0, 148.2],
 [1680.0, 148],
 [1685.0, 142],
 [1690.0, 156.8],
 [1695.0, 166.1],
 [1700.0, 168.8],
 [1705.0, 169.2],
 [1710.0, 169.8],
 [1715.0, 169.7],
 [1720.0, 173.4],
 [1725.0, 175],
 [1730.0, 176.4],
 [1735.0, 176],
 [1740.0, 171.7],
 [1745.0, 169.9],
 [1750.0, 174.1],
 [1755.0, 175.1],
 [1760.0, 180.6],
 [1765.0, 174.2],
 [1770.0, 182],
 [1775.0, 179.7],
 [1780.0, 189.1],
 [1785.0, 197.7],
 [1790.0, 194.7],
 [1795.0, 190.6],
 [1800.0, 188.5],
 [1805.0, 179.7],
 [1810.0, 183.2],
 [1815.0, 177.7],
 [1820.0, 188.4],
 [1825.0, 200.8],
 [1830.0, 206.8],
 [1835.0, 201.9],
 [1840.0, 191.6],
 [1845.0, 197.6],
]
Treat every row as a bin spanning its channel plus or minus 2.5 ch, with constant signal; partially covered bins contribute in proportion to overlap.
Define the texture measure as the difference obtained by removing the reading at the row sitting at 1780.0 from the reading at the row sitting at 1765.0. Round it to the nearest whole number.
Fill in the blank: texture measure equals -15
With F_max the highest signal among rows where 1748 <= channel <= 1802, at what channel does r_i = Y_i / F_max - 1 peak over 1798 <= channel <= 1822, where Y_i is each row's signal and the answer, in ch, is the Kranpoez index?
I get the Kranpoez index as 1800.0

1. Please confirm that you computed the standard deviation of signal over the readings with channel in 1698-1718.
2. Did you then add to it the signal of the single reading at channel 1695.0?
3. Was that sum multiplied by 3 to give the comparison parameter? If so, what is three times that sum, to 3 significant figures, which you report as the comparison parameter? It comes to 500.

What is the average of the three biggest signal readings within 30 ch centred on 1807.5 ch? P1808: 189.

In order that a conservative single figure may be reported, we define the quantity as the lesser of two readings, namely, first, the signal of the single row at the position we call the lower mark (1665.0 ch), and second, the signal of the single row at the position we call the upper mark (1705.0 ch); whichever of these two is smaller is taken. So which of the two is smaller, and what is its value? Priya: 143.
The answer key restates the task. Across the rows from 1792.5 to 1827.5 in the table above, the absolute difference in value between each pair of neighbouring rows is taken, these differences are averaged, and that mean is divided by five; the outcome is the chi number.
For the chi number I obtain 1.43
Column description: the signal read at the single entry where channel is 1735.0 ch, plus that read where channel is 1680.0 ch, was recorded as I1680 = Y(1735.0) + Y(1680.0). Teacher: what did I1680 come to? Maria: 324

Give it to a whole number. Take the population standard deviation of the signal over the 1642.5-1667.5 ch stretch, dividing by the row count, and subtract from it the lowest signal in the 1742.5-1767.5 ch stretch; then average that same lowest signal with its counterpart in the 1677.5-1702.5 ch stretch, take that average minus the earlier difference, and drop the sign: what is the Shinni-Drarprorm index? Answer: 320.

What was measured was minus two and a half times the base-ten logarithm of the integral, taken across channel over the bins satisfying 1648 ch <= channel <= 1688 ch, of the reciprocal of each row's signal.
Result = 1.40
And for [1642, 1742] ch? 0.50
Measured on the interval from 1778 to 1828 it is 1.44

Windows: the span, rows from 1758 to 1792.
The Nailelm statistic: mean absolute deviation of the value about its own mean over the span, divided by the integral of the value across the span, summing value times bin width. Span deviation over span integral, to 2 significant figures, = 0.0011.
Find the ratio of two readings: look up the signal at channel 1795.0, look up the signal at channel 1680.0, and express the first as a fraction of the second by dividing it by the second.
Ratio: 1.29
